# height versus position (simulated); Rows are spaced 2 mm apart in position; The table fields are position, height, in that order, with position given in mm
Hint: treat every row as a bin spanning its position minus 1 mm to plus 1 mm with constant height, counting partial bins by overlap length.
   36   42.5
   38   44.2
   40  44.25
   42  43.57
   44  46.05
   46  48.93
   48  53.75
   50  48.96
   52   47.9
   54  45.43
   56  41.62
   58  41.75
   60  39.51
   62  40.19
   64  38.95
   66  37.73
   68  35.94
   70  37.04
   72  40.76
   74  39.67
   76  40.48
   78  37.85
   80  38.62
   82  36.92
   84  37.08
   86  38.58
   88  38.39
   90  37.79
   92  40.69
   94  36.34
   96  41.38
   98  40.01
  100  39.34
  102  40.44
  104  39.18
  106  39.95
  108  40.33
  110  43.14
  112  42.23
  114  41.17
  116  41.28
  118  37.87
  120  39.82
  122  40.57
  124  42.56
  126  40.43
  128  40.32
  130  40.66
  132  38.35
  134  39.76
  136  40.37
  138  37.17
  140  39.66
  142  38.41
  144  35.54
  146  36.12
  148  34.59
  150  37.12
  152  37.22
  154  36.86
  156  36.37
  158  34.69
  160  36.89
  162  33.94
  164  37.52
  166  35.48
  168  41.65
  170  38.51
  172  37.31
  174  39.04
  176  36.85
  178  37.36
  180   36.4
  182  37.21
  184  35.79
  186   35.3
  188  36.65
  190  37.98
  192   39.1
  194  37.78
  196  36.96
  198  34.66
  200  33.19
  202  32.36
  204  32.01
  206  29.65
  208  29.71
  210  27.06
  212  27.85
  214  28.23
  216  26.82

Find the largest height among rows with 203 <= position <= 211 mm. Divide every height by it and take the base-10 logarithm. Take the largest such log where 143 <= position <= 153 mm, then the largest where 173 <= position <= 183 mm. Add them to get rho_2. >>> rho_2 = 0.15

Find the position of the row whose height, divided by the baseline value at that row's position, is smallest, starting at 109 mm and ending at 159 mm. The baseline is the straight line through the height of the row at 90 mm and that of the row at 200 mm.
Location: 148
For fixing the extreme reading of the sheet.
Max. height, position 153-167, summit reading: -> 37.52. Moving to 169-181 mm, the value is 39.04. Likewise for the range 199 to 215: 33.19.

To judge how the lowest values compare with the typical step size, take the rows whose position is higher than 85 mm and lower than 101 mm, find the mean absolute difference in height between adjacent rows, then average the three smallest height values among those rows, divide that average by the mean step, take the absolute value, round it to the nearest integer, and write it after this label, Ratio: 17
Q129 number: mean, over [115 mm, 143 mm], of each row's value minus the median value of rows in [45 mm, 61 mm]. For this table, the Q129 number -6.9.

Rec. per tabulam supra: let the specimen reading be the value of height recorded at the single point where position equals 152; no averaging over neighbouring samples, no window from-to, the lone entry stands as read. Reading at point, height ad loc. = 37.22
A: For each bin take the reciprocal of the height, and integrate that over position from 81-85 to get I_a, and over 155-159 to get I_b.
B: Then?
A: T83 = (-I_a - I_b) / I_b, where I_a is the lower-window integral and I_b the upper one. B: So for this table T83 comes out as -1.96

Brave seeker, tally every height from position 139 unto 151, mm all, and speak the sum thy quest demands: 221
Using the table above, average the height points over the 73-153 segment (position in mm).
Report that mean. 39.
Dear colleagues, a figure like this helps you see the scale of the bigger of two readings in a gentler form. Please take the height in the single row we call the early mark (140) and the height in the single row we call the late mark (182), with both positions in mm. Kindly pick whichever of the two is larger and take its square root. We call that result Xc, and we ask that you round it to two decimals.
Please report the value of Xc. 6.30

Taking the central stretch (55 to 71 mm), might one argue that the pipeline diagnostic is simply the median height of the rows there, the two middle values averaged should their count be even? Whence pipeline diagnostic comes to 39.2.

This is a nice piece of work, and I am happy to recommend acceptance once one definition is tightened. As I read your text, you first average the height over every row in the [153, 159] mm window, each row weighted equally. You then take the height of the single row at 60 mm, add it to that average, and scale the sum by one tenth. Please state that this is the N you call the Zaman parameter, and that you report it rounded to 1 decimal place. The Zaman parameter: 7.5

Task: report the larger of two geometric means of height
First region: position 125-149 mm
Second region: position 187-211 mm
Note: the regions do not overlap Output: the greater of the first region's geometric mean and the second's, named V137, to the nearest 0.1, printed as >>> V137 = 38.4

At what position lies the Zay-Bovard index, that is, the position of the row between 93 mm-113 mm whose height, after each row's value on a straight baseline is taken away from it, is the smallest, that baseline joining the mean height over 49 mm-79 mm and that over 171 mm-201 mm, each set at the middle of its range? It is 94 mm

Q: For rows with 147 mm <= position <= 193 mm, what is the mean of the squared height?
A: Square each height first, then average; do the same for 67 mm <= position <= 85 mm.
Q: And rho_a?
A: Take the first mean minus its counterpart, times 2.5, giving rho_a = -247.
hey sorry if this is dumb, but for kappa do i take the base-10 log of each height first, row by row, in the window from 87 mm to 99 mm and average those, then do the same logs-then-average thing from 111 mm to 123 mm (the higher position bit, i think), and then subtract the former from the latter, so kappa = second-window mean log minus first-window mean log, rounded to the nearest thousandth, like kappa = 0.015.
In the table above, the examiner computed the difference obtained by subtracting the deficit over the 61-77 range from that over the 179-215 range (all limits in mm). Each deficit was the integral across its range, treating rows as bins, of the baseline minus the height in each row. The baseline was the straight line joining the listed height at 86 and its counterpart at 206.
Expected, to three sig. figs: -140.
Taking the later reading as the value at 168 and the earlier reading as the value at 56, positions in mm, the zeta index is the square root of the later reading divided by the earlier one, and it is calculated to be 1.00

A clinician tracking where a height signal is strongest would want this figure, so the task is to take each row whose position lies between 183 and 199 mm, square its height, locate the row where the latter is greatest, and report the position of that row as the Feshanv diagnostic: 192 mm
